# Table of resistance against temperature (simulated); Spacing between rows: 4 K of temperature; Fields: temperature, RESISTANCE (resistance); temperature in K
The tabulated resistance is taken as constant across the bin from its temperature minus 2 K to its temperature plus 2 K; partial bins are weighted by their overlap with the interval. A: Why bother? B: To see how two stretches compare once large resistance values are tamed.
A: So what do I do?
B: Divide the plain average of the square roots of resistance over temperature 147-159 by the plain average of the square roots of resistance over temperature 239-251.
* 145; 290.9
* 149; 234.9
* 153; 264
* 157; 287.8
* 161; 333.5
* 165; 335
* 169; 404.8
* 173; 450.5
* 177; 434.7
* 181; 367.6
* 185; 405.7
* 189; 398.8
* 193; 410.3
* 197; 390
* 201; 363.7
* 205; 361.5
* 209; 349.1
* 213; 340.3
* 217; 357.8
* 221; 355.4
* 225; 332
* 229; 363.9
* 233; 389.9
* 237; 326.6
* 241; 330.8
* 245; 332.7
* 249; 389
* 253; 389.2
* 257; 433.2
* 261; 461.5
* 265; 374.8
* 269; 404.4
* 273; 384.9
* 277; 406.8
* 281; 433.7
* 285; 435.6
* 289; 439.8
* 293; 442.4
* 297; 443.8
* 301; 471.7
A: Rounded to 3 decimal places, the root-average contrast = 0.864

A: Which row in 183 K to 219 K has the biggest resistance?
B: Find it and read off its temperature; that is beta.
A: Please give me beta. 193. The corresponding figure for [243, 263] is 261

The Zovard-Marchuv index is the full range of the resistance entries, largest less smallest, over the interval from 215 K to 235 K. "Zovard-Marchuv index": 58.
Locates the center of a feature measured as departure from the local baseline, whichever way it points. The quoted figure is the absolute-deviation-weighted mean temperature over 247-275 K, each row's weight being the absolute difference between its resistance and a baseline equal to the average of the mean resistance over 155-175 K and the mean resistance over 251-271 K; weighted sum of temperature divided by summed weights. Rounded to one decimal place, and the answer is 261.0 K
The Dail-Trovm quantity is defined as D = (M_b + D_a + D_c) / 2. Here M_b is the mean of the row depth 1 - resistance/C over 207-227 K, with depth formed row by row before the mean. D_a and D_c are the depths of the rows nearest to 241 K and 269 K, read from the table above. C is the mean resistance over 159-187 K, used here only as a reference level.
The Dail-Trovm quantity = 0.11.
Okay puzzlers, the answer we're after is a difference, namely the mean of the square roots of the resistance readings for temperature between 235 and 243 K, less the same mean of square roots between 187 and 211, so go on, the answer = -1.3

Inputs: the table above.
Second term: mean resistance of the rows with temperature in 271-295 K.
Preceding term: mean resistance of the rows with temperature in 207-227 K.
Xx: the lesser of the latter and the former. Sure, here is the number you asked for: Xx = 347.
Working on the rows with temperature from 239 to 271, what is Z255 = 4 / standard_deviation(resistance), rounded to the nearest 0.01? 0.09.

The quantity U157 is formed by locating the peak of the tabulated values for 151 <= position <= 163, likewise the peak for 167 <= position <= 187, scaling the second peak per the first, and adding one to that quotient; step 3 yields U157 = 2.35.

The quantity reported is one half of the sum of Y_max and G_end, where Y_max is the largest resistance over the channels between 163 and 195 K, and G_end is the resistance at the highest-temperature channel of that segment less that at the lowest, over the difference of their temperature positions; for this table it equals 227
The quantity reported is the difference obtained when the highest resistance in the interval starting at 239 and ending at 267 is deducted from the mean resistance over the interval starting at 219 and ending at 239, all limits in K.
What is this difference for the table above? -108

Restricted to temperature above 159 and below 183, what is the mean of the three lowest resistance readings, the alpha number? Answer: 345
